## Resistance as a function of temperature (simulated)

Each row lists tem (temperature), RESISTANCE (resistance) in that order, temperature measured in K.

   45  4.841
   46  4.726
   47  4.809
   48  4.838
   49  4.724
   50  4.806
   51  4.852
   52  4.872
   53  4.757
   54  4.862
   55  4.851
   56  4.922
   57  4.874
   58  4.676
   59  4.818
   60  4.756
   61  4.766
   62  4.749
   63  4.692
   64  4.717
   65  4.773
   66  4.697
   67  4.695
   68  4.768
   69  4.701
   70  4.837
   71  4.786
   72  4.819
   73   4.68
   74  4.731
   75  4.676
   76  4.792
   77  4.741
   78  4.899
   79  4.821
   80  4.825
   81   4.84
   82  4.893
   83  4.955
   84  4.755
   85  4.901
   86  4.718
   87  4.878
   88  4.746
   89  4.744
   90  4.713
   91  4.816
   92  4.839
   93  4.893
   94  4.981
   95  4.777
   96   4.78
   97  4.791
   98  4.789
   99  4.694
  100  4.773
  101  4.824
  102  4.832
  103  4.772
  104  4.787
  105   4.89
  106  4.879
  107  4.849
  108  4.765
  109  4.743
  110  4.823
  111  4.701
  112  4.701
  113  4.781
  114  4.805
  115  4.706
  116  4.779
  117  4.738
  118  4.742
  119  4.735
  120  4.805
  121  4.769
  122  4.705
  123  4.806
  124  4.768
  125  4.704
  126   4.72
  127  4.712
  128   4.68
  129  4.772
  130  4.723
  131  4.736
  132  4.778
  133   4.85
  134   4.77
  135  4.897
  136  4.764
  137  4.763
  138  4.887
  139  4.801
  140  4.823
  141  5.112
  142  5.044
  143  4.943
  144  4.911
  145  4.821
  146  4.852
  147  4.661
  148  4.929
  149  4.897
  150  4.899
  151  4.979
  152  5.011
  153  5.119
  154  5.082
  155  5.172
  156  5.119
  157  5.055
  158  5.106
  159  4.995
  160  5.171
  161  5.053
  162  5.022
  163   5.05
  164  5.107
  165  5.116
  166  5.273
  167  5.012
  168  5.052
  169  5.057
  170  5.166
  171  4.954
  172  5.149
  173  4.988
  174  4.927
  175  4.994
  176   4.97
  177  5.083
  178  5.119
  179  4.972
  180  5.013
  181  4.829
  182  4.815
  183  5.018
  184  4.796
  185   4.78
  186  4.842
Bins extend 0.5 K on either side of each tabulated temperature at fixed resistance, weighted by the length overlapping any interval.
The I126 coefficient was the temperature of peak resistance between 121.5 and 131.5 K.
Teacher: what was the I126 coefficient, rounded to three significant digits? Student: 123 K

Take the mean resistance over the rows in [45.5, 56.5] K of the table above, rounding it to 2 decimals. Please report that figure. 4.82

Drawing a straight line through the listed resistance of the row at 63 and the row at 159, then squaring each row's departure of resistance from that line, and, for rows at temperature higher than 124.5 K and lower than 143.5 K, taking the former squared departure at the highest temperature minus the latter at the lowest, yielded -0.034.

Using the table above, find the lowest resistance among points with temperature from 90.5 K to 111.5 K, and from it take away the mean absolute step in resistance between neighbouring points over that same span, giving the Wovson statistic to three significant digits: 4.64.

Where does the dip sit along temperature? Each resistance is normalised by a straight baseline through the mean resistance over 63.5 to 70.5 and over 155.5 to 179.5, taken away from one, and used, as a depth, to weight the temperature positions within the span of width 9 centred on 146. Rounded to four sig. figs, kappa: 147.0 K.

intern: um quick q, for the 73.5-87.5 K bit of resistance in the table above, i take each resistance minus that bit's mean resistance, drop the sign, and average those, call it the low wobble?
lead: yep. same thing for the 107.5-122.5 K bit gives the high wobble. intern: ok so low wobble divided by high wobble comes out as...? 2.03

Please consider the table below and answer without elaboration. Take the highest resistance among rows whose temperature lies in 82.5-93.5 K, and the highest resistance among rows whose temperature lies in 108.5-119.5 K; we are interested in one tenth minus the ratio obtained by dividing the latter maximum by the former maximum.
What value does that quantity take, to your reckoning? -0.873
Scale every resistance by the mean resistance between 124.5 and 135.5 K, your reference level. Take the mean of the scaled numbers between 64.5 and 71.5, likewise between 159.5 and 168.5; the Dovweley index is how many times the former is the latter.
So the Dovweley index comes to 0.93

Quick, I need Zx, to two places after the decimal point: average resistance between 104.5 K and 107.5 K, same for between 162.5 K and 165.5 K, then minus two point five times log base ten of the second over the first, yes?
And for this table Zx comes -0.05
